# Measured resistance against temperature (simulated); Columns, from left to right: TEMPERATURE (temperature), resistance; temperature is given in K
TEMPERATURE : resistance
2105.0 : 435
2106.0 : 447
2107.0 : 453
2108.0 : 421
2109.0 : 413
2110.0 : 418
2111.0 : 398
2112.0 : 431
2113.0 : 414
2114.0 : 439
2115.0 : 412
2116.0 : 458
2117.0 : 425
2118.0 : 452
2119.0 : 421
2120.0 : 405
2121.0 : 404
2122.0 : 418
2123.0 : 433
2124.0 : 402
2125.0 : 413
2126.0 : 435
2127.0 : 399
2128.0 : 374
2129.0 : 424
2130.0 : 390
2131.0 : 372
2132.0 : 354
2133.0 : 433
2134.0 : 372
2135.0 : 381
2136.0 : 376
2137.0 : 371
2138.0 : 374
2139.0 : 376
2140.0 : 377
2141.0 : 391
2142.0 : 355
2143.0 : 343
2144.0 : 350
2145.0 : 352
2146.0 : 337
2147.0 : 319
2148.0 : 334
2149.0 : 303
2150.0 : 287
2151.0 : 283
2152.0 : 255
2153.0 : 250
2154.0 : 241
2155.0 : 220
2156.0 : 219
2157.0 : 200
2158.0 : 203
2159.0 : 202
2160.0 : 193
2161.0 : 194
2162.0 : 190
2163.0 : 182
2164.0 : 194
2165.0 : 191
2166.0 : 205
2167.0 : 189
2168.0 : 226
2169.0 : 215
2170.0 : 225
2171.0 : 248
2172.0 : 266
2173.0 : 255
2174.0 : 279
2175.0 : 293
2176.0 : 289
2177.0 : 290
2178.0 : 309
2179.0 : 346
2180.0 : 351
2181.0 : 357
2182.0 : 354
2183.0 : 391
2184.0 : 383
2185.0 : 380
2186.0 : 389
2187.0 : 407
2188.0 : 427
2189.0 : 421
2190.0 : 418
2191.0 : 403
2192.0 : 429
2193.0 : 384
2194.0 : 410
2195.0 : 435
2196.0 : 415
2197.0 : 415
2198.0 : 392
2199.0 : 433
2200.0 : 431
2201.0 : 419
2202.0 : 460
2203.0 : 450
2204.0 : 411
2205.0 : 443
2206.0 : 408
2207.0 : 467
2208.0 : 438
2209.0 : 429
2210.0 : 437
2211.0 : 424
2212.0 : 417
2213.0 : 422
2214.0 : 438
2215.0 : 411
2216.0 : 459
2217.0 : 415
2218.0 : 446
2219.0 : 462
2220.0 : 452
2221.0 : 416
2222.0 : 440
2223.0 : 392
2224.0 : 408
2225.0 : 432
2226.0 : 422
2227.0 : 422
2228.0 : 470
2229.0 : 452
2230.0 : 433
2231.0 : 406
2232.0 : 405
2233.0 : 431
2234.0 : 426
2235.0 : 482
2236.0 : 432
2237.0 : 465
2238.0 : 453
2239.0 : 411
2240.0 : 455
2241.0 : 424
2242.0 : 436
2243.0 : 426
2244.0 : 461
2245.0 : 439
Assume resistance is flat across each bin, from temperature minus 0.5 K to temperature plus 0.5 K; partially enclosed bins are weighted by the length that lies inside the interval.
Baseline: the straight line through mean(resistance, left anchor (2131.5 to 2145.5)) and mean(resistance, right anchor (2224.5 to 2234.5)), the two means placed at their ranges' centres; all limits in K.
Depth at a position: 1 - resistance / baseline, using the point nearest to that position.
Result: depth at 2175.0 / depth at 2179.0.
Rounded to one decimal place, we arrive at 2.0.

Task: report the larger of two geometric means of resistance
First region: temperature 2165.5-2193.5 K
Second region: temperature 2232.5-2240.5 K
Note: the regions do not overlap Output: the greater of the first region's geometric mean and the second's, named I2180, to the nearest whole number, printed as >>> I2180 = 444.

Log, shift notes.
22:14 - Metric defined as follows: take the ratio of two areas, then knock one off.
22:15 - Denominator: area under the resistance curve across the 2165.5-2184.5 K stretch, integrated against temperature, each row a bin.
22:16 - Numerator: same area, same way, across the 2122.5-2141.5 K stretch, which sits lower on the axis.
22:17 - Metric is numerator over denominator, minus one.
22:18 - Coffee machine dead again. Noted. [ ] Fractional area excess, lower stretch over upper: 0.36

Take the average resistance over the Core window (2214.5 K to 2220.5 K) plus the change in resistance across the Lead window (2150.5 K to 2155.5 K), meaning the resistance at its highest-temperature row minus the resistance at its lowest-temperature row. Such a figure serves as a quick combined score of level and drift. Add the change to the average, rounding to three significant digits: 378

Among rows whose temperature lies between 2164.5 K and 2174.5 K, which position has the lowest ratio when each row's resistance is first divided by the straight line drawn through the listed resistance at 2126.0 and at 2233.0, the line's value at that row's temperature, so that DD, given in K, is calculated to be 2167.0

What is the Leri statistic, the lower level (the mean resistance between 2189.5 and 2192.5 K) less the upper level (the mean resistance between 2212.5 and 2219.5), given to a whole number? -19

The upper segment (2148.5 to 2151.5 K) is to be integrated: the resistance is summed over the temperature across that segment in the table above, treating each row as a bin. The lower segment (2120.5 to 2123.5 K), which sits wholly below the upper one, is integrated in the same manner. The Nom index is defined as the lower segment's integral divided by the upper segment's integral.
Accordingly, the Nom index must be 1.4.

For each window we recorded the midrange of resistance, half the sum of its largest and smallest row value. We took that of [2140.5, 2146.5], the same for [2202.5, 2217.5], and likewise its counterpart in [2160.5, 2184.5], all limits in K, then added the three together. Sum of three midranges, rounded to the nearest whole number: 1088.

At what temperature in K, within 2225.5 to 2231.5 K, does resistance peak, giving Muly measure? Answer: 2228.0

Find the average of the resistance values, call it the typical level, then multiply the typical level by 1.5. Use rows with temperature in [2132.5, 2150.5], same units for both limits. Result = 536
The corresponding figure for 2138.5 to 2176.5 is 396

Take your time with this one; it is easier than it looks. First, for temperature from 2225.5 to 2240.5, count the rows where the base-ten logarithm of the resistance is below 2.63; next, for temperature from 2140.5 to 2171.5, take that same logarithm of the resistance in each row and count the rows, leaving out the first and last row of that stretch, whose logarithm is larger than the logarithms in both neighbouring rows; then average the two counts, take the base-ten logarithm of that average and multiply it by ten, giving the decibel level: 8.1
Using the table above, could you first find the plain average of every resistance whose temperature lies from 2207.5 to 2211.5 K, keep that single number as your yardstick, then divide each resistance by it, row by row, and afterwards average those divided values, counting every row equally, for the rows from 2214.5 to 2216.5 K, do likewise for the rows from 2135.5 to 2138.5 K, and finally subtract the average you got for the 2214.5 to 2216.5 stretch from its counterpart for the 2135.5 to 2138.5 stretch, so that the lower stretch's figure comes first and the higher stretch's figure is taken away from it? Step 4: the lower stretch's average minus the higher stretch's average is -0.142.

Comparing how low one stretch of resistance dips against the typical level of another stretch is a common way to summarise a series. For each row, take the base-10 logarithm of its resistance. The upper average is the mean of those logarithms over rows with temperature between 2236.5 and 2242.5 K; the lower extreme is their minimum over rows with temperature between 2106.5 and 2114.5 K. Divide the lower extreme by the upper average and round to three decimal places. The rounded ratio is 0.983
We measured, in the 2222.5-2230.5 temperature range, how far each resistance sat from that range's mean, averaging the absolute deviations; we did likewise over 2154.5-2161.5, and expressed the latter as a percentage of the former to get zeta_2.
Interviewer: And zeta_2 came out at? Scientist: 48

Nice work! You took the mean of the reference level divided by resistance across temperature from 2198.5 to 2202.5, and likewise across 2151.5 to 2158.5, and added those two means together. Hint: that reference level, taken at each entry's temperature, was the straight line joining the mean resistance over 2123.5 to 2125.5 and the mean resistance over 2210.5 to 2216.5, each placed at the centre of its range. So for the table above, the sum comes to 2.8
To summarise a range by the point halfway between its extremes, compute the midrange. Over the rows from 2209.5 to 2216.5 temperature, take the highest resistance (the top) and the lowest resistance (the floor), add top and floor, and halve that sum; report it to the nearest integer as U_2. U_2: 435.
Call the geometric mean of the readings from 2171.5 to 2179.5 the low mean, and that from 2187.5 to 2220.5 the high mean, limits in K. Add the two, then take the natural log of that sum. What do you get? 6.58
